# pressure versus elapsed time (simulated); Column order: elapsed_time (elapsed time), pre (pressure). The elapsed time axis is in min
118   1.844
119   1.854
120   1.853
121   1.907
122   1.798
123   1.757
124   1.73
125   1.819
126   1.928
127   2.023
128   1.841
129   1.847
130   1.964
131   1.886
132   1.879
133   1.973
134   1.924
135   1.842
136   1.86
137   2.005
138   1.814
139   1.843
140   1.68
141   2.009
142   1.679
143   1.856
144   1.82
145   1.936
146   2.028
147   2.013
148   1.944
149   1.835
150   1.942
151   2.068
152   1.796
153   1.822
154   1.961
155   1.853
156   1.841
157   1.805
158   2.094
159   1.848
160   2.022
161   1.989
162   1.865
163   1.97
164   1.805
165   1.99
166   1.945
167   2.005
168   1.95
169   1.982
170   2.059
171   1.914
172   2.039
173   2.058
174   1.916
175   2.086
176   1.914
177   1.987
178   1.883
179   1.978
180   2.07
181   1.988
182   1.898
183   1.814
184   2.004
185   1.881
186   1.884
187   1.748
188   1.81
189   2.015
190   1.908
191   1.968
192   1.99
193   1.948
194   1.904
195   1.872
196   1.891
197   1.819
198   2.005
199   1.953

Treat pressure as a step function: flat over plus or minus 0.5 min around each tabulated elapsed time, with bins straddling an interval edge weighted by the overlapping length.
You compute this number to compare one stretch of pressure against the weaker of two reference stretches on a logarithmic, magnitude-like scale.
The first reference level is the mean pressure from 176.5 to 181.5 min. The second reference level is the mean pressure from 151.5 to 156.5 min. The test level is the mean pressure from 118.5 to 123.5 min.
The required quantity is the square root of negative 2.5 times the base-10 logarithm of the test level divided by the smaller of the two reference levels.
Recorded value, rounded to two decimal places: 0.11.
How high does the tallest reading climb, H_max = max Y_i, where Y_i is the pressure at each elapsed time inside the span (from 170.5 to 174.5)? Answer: 2.058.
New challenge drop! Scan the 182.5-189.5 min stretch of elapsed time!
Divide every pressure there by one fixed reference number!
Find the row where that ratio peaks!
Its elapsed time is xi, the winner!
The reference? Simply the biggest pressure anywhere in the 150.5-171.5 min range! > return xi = 189 min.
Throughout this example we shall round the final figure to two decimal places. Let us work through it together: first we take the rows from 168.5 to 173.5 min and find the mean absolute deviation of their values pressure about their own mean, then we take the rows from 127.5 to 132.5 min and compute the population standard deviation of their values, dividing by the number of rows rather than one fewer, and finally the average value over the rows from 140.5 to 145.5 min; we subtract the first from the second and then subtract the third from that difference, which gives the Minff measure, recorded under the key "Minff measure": -1.87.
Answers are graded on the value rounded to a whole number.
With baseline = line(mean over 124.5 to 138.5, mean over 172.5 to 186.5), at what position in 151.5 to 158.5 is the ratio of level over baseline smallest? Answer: 152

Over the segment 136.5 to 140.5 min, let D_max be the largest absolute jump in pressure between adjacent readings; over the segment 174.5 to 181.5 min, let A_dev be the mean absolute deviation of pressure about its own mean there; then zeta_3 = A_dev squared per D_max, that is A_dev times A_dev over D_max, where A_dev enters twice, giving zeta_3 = 0.015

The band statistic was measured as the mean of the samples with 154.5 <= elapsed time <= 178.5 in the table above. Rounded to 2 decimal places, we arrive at 1.95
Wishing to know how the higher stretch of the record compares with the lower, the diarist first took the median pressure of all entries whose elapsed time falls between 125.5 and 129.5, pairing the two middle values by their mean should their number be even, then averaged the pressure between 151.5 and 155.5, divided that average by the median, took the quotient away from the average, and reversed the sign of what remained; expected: -0.874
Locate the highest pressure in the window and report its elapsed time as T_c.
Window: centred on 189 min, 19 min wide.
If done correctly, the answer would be 180 min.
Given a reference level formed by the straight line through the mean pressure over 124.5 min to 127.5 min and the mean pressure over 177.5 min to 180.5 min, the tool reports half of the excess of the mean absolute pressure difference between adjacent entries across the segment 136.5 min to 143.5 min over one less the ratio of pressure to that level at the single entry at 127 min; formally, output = 0.127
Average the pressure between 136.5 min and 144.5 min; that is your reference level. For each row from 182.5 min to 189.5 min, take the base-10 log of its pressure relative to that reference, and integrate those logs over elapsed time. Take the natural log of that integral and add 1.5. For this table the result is -1.3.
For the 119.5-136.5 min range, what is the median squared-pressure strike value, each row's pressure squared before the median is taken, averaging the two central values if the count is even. 3.46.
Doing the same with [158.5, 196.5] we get 3.80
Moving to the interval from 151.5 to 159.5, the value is 3.40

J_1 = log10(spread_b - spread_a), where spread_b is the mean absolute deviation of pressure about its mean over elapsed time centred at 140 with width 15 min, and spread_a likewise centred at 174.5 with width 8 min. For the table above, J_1 -1.62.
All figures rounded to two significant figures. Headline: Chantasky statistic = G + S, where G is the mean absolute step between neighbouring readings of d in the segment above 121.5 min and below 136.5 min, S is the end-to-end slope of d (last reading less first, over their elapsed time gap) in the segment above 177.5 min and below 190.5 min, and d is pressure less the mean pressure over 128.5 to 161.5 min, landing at 0.073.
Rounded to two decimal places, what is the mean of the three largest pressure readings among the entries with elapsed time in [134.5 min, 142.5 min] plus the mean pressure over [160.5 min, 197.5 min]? 3.90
